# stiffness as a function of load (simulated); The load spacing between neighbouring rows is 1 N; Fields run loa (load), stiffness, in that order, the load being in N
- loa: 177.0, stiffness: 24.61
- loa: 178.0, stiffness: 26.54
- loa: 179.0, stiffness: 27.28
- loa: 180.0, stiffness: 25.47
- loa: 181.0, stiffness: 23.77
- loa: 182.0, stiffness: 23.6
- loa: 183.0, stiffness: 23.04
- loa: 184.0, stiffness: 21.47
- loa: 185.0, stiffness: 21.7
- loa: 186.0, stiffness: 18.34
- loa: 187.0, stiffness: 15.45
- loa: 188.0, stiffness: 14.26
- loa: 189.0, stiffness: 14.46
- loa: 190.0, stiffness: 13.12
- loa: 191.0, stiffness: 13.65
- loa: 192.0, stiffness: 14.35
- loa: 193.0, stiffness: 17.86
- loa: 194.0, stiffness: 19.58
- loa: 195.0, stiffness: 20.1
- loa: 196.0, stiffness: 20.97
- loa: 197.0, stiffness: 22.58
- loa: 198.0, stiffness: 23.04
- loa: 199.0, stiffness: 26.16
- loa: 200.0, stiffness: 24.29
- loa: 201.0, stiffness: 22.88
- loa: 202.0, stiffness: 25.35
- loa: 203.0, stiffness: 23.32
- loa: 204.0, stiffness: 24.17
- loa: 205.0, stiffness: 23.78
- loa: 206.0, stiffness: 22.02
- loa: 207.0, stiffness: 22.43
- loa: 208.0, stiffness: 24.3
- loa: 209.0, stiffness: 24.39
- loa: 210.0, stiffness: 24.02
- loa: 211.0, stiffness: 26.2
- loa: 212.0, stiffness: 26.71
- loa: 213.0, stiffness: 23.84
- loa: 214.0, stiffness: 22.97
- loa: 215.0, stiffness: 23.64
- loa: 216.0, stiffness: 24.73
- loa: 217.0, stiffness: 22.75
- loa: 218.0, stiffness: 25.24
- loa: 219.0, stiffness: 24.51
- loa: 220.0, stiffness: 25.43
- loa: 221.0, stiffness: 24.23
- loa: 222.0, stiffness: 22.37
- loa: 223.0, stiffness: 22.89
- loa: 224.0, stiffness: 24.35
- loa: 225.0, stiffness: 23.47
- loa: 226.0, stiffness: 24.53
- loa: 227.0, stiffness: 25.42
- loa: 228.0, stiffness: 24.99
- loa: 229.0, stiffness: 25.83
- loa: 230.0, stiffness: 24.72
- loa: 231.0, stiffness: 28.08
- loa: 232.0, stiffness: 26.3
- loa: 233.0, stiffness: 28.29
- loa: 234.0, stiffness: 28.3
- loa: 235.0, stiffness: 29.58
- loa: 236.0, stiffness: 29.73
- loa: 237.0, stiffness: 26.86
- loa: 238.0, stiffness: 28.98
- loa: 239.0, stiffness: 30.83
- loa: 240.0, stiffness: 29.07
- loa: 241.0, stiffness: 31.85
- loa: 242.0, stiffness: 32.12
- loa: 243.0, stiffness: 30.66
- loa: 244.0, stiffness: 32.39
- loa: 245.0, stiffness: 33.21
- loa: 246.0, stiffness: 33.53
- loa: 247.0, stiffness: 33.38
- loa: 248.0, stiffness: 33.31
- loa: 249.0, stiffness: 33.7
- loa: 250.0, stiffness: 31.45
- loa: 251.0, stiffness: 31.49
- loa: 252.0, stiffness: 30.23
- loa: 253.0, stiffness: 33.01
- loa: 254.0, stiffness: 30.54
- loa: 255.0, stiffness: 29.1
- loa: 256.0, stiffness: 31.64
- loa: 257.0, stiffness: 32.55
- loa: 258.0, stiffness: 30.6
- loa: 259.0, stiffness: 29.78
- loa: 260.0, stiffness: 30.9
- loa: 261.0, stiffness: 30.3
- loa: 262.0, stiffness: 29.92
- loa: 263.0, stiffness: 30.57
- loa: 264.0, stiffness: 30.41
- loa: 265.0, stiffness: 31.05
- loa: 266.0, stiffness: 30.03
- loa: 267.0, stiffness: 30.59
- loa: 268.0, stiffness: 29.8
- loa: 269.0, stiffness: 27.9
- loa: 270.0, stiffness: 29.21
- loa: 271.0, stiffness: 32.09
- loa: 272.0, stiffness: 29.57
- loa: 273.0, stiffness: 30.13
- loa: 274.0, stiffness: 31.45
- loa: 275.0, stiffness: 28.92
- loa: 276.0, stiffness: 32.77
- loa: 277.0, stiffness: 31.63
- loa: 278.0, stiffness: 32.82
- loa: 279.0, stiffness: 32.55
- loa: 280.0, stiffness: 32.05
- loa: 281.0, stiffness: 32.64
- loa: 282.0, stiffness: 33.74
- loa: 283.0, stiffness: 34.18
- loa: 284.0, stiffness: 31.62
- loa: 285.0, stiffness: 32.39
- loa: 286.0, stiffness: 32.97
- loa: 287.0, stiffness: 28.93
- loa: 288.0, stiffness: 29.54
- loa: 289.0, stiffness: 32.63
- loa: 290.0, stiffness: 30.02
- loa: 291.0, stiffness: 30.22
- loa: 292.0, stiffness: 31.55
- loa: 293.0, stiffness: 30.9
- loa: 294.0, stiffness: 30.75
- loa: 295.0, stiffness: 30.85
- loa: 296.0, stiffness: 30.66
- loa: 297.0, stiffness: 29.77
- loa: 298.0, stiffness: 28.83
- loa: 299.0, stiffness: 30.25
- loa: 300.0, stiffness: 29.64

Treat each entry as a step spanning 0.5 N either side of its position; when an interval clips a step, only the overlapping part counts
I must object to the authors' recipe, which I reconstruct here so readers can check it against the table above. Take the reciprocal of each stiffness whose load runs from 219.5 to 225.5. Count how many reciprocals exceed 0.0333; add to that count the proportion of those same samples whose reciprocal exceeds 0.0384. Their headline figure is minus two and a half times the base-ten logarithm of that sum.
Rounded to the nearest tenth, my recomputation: -2.1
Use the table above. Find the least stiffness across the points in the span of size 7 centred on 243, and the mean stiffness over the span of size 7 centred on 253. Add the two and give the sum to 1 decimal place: 60.1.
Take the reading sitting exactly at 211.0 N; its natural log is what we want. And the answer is 3.27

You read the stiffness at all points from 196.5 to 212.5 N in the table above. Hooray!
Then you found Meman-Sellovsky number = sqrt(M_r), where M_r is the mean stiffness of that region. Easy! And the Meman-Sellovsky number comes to 4.9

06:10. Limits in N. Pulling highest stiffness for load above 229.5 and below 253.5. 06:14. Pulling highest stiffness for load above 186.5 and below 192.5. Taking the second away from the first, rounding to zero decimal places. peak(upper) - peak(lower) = 18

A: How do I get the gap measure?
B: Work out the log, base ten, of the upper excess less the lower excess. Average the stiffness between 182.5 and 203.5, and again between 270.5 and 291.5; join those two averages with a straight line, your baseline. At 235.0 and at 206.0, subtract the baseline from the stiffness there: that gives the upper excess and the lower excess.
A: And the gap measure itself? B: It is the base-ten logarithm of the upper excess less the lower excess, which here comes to 0.6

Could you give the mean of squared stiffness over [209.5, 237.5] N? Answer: 647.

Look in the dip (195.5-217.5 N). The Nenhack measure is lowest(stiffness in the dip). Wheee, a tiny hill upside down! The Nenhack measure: 20.97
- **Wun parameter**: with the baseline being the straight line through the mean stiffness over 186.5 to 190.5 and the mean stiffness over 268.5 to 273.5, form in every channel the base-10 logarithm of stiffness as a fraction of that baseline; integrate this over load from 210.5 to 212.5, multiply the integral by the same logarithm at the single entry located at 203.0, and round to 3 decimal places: 0.041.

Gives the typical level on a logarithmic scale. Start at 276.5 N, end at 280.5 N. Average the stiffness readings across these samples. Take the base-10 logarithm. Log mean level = 1.51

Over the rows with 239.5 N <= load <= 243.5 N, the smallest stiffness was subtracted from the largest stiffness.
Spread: 3.05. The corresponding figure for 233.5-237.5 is 2.87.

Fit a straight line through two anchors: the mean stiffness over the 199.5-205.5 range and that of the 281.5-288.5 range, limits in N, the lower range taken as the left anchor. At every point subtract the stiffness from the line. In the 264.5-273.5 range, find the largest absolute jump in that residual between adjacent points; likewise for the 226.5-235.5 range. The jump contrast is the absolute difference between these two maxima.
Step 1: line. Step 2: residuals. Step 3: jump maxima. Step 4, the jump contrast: 0.48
